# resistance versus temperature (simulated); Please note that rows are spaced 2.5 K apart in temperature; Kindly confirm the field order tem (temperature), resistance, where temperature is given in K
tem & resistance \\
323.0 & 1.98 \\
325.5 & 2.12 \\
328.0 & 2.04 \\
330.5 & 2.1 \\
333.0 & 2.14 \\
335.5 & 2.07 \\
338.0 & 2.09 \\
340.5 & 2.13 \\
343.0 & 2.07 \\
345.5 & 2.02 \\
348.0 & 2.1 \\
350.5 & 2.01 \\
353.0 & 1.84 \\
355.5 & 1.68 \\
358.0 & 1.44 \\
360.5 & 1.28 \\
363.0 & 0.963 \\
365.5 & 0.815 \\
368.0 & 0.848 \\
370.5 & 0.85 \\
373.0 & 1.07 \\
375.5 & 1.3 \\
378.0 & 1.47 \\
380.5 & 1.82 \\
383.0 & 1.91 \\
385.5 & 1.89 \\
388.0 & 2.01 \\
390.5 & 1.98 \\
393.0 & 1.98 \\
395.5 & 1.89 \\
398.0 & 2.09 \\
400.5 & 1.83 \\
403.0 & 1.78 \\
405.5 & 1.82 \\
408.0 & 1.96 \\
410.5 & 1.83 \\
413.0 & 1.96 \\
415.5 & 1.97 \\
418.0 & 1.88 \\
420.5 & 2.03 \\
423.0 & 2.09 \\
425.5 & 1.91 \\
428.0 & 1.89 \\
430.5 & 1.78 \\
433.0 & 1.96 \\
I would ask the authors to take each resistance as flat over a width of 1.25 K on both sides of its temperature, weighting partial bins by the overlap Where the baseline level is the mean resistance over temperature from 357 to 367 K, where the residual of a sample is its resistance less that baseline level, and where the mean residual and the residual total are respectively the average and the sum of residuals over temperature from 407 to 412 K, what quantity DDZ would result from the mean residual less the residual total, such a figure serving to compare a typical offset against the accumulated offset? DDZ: -0.8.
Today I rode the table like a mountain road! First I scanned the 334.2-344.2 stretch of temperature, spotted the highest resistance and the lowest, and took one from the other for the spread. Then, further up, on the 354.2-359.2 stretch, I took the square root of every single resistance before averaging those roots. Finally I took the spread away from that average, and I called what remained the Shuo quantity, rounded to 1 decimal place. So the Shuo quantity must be 1.2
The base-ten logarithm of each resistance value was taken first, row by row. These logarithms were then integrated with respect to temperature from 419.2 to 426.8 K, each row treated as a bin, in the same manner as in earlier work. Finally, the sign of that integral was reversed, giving -2.3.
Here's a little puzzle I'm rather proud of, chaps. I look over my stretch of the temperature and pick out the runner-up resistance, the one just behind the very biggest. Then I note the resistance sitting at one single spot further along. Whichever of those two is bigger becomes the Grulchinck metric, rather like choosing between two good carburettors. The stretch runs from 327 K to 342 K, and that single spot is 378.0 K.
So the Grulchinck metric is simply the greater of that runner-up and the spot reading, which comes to 2.13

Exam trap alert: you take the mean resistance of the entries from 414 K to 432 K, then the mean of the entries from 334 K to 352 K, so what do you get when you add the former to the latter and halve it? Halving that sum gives 2.00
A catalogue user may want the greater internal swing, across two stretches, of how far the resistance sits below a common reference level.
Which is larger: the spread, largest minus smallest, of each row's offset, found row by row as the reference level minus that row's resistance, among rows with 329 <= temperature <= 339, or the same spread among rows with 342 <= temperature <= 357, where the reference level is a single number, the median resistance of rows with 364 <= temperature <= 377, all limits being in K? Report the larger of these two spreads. 0.4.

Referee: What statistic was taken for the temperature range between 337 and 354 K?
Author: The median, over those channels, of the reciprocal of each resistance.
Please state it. 0.483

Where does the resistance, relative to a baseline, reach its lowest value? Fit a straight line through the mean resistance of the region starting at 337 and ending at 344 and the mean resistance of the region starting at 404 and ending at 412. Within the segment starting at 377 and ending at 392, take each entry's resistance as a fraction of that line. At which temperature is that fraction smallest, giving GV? 378.0 K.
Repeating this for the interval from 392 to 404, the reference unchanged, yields 403.0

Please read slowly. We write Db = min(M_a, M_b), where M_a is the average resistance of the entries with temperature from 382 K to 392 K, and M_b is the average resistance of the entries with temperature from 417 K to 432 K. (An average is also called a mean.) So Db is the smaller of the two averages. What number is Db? 1.93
